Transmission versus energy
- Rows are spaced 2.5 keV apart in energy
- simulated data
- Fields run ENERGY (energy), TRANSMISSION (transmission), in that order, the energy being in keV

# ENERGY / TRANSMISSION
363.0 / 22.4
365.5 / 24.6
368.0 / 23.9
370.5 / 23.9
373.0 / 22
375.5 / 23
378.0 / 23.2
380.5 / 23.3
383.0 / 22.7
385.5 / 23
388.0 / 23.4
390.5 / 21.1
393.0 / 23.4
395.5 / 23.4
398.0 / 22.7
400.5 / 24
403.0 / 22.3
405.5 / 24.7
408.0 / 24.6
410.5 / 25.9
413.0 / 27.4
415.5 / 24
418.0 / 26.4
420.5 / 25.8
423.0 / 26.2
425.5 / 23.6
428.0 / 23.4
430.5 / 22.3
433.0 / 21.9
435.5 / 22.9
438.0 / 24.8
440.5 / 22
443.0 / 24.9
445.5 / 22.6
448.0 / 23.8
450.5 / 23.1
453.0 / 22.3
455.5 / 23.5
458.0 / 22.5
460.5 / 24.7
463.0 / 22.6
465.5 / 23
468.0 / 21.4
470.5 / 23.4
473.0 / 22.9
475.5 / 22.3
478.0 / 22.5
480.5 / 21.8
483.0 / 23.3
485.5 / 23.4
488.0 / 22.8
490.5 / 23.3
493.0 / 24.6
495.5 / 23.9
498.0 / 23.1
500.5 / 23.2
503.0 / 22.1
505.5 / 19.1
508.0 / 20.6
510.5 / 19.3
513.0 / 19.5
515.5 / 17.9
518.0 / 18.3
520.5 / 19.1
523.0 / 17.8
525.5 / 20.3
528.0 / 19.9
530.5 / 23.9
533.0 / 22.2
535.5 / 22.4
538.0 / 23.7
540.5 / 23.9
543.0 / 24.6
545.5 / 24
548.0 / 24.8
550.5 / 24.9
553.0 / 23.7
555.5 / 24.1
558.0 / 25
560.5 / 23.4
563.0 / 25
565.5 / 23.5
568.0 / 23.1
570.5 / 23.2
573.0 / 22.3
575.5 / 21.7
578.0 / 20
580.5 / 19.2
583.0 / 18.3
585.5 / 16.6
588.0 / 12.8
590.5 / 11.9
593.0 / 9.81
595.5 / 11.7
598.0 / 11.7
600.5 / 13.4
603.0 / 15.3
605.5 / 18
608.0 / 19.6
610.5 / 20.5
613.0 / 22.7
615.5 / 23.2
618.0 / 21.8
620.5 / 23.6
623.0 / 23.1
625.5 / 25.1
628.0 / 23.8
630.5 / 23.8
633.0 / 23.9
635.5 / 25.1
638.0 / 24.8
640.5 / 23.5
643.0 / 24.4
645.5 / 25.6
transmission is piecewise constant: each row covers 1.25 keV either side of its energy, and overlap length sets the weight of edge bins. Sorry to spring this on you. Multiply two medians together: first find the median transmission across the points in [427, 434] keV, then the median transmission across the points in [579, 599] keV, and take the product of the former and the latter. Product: 275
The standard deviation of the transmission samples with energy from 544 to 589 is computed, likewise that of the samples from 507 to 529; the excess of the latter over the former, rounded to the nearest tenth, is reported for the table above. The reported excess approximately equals -2.3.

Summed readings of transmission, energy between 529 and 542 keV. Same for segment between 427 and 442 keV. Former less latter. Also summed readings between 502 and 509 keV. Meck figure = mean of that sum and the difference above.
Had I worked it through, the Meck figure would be 20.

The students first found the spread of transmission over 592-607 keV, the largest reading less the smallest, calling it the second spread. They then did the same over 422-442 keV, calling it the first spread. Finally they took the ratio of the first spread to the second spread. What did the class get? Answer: 0.53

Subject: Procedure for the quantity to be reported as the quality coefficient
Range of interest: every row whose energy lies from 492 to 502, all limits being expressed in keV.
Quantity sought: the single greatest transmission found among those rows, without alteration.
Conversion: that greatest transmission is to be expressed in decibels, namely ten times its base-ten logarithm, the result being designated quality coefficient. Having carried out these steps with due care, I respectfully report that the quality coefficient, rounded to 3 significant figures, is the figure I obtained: 13.9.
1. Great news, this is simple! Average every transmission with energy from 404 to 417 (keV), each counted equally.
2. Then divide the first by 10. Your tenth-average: 2.53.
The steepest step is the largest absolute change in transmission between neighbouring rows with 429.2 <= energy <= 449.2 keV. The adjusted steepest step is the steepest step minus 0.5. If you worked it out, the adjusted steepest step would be 2.4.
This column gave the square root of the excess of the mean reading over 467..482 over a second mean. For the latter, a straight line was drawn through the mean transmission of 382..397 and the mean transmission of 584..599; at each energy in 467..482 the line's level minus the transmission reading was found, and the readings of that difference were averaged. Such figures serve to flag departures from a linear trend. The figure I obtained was 5.1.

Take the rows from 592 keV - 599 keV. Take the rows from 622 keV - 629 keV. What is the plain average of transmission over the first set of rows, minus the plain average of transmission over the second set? -12.9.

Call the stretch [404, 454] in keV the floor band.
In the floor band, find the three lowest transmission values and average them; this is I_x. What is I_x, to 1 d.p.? 22.1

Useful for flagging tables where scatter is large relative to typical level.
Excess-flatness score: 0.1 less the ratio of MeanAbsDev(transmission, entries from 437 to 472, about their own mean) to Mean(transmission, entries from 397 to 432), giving 0.07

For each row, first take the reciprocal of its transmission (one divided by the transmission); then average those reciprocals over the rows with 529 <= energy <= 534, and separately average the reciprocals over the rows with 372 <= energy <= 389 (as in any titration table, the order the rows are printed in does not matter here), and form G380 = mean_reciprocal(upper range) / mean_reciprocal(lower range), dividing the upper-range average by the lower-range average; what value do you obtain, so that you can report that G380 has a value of 1.00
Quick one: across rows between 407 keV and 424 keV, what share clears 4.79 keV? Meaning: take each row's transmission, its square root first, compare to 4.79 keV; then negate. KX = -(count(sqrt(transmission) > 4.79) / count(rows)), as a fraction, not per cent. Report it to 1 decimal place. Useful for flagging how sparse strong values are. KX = -1.0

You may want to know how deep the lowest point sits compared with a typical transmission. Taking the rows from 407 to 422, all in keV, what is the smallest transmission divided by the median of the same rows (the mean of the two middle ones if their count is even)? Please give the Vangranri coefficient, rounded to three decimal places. 0.928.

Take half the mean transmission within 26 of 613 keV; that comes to 9.7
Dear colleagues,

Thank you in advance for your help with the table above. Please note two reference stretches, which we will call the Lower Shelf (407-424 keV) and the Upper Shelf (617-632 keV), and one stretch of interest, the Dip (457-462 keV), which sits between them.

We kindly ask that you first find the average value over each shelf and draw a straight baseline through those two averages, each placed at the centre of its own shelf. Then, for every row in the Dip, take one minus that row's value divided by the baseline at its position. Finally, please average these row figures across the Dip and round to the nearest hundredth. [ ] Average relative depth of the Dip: 0.07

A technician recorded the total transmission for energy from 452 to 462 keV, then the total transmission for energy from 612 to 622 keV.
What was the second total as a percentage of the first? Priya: 98.2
